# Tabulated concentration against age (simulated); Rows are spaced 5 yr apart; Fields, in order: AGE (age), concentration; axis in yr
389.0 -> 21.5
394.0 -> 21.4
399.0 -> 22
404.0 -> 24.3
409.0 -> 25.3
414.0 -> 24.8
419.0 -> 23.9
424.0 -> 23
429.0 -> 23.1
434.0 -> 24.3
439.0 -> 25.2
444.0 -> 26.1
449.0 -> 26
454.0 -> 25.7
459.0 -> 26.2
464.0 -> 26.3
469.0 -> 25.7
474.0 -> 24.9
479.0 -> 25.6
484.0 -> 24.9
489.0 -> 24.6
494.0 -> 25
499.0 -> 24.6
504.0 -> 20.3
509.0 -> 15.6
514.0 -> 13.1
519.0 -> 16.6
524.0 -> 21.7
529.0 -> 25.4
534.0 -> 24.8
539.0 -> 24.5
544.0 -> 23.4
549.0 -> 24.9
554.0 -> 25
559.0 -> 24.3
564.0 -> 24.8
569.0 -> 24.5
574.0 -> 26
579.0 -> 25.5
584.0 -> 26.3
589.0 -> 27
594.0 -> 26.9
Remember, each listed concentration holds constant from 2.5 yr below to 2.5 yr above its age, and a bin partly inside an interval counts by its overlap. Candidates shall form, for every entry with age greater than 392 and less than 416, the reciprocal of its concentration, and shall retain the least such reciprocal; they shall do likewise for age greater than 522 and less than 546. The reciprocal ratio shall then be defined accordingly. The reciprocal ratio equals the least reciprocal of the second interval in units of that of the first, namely 1.00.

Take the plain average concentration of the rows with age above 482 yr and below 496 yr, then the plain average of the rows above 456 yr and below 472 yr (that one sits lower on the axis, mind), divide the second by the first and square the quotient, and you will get 1.10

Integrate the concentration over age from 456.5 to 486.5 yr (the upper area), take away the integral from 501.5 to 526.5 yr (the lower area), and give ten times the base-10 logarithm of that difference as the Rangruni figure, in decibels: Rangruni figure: 25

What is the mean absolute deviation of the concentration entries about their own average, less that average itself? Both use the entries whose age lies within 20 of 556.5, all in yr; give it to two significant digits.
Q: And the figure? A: -24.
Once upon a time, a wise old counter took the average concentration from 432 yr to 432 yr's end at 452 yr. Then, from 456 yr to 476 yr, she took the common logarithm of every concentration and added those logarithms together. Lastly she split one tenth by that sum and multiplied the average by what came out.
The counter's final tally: 0.45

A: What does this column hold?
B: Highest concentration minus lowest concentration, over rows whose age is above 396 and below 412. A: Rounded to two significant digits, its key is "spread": 3.3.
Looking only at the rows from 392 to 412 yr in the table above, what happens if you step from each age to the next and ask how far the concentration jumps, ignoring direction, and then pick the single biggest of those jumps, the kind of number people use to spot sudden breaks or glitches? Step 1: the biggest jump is 2.3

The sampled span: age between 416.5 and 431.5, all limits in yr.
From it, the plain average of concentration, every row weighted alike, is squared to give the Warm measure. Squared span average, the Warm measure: 544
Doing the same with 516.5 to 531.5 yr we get 451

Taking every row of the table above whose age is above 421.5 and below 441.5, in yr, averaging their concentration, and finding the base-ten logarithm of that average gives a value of 1.378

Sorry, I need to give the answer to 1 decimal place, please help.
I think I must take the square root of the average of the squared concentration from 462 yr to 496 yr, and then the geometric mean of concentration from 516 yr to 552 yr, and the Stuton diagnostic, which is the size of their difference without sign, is 2.5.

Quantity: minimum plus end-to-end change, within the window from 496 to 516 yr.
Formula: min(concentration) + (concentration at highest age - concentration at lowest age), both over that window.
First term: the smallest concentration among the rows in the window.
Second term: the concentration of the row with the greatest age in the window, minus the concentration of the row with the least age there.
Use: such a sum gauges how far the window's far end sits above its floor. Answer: 1.6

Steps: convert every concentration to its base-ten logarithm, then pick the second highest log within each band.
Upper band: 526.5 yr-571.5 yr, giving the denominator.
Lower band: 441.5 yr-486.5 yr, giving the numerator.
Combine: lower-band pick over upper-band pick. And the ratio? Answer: 1.015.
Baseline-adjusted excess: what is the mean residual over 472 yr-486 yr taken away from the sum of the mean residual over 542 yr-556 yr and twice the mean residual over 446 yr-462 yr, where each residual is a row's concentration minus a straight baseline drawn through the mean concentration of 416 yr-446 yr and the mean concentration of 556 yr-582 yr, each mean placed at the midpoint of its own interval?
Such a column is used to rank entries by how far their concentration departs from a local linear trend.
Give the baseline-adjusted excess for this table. 2.1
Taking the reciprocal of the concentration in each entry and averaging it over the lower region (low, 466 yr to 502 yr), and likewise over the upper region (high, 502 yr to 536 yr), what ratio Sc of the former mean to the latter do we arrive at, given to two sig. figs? 0.74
